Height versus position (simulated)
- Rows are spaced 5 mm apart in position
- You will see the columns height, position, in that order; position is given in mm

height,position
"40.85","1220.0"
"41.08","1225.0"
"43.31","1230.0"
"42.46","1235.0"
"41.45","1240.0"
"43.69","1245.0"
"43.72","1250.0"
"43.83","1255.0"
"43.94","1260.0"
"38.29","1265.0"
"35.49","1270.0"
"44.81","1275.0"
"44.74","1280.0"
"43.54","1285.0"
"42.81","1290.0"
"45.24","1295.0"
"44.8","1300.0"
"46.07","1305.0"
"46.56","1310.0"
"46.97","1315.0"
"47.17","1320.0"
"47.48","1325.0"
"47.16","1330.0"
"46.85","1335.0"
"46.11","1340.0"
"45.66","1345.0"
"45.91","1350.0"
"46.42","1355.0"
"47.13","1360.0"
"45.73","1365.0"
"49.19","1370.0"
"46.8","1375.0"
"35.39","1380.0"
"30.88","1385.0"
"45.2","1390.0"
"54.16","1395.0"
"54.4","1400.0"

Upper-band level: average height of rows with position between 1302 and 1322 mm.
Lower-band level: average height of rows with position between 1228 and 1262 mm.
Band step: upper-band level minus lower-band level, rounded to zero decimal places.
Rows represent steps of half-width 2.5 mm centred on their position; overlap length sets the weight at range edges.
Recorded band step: 3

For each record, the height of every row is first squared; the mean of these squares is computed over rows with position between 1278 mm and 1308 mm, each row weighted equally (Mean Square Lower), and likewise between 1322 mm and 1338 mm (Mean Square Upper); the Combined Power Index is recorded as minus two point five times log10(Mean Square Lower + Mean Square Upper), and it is -9.06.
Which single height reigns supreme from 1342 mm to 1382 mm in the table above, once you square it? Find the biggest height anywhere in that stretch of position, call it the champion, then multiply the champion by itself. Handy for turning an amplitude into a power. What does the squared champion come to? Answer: 2420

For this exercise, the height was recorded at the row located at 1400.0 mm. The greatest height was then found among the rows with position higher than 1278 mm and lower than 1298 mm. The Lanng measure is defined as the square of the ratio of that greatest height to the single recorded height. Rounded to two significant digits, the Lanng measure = 0.69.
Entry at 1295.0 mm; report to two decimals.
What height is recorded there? 45.24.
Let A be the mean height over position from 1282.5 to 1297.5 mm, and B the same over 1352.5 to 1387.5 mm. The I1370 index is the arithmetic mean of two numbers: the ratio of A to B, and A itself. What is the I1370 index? 22.4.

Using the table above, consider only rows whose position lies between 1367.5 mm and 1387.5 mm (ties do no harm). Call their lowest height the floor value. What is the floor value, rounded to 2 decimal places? 30.88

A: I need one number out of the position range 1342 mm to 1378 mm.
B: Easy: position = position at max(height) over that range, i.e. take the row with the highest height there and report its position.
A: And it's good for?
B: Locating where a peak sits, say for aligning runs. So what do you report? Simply 1370.0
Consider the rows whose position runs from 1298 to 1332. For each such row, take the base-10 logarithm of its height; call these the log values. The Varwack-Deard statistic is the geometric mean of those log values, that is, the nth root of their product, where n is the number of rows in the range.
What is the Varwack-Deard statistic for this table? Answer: 1.67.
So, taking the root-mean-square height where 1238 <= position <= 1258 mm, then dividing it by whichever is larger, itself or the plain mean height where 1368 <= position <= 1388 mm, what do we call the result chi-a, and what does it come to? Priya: 1.00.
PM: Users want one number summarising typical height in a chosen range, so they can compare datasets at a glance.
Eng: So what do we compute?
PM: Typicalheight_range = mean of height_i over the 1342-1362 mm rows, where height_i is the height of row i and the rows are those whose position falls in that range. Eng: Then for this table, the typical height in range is 46.3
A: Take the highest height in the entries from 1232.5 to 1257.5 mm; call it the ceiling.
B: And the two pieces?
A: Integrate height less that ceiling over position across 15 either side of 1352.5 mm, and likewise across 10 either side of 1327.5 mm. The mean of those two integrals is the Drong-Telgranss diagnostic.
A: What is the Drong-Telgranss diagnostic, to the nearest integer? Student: 68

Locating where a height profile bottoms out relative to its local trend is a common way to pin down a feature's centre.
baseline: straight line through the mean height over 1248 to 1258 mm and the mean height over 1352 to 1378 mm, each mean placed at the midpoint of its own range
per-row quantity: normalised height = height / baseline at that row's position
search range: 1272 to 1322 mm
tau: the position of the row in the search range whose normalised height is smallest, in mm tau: 1290.0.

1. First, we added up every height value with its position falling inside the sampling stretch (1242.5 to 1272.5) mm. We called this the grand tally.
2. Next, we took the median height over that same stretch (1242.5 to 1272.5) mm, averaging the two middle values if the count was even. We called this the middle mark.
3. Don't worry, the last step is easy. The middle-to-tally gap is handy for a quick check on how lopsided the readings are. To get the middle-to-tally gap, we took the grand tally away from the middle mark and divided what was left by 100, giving -2.05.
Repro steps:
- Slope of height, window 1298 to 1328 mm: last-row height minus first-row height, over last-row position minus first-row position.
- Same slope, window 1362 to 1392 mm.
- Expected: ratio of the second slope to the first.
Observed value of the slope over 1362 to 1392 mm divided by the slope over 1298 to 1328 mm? -0.2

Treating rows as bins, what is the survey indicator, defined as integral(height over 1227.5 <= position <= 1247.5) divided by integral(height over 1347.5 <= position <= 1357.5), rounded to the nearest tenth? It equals 1.9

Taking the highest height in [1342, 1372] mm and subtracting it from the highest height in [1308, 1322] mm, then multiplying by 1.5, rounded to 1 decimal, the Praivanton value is -3.0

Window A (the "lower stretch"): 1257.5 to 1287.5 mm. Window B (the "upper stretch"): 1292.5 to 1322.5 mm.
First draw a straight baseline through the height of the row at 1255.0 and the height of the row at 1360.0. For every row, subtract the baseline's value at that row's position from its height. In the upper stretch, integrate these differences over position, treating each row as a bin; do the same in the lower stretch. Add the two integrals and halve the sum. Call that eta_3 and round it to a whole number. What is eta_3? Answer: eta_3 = -29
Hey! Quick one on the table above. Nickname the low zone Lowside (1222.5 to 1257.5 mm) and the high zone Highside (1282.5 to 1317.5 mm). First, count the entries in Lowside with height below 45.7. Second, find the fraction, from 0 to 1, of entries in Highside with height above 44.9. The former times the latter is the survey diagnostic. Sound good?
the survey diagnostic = 4.0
